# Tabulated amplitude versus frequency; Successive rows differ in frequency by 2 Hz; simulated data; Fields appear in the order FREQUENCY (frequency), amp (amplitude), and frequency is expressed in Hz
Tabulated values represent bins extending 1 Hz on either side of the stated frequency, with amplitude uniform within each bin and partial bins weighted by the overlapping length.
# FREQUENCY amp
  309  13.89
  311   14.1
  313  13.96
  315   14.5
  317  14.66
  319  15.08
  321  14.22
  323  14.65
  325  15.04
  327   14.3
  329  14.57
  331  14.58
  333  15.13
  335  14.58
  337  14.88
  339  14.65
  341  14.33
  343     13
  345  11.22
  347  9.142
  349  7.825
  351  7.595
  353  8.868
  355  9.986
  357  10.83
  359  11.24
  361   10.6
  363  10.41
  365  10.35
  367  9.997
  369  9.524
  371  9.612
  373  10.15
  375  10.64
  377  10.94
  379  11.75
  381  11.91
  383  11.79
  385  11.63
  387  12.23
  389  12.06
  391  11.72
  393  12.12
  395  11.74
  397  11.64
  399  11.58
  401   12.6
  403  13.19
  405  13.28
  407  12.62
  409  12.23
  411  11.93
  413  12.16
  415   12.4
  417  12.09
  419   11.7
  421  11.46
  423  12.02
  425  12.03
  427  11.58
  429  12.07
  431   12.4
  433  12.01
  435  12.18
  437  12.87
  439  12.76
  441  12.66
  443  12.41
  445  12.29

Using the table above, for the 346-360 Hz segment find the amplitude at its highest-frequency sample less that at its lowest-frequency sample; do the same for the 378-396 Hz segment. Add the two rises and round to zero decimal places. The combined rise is 2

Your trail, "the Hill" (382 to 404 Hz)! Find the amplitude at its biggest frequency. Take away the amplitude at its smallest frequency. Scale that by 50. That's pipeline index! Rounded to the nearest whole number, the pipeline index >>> 70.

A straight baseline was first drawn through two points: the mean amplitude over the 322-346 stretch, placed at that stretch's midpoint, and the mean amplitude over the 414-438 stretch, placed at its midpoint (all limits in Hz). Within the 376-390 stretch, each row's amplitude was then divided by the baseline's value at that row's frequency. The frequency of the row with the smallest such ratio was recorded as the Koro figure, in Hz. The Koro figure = 377 Hz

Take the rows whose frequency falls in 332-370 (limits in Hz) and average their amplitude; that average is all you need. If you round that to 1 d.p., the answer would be 11.3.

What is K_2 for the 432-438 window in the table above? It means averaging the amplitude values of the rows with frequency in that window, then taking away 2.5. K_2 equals 10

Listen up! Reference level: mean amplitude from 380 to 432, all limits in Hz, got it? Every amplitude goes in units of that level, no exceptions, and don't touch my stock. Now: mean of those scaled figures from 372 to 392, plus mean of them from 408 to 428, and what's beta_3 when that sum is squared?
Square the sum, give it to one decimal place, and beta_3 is 3.8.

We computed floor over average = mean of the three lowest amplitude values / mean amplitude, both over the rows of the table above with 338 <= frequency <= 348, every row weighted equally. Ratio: 0.89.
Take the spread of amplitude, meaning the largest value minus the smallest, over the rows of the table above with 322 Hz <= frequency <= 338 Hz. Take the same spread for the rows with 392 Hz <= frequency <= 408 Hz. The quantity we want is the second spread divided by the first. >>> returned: 2.0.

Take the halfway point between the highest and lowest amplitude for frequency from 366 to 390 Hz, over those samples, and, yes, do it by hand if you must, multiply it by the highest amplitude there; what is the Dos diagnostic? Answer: 133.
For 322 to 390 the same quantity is 172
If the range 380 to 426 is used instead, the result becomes 164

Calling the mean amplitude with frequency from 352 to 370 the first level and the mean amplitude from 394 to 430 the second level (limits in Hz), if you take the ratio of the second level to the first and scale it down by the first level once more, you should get 0.12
